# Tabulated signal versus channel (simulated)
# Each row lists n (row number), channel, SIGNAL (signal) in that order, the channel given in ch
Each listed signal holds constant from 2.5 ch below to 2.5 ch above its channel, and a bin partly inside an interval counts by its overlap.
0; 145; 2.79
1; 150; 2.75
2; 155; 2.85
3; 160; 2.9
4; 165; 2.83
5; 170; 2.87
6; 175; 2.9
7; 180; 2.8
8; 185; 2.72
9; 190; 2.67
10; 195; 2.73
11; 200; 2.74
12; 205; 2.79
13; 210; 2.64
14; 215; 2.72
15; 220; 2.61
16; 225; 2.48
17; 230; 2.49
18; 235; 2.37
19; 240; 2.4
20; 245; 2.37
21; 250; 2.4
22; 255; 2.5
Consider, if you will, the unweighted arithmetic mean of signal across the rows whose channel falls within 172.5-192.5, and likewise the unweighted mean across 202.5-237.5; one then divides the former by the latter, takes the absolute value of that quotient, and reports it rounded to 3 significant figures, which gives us 1.07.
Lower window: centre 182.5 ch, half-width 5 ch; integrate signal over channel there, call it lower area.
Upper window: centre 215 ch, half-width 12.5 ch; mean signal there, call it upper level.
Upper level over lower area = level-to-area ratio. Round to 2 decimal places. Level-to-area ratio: 0.10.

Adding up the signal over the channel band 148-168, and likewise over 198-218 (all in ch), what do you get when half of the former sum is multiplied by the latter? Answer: 61.7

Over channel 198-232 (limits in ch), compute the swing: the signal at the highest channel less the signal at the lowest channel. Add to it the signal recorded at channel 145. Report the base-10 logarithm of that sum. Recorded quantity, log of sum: 0.405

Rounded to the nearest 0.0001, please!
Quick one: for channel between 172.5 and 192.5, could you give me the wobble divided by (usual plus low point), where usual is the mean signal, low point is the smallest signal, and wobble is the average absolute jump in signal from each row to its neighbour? 0.0141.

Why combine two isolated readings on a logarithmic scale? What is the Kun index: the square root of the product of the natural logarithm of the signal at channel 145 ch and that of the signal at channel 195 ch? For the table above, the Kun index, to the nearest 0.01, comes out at 1.02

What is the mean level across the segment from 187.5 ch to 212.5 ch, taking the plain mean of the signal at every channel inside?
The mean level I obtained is 2.71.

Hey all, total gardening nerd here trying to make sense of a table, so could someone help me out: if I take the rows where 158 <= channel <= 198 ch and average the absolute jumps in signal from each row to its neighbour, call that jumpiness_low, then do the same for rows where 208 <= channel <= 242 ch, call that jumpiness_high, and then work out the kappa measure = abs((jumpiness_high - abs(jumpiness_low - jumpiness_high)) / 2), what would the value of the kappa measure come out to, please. 0.031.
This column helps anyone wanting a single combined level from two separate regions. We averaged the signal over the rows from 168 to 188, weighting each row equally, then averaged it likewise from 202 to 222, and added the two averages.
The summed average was 5.51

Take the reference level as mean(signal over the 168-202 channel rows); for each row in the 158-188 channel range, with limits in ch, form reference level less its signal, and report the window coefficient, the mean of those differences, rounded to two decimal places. -0.06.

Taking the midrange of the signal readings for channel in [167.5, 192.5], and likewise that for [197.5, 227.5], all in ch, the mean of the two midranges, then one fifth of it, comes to 0.542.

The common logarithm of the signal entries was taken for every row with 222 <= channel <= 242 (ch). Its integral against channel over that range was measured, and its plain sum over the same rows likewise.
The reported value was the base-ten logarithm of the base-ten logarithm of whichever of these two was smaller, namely -0.723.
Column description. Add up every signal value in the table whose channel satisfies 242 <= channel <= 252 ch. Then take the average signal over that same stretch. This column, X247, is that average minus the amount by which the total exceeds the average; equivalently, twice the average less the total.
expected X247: 0.000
